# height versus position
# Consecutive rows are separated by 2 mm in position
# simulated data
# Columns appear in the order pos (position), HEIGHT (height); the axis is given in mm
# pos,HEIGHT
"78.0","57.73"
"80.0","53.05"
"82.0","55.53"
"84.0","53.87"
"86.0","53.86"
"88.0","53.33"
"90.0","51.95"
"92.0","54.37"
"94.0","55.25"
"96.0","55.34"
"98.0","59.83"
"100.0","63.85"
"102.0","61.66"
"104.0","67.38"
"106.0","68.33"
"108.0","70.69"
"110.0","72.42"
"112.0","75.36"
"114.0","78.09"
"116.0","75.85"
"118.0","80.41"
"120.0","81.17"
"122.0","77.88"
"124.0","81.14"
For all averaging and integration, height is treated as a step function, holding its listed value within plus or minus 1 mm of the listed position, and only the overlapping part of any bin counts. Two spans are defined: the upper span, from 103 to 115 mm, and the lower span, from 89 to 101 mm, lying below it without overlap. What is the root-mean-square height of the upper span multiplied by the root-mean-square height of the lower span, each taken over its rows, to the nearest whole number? 4105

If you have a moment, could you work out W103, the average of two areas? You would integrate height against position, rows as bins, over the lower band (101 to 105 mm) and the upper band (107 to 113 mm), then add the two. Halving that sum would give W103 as 348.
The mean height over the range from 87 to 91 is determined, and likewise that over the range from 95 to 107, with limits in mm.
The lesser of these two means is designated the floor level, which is 52.6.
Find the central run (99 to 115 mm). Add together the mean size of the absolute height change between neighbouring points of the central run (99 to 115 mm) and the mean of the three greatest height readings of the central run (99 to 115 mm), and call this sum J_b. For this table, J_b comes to 78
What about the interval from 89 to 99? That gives 59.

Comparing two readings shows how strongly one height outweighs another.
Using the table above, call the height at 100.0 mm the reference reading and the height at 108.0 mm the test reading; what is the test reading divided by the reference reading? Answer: 1.11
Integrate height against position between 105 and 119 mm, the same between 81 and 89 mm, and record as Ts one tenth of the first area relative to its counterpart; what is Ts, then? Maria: 0.24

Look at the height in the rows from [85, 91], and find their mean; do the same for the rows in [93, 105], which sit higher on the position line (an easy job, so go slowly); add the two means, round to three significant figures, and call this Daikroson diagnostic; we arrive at 114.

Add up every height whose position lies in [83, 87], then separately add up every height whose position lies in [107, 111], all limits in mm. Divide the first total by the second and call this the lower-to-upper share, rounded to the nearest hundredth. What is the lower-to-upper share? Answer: 0.75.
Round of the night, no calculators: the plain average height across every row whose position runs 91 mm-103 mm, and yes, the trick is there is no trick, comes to 58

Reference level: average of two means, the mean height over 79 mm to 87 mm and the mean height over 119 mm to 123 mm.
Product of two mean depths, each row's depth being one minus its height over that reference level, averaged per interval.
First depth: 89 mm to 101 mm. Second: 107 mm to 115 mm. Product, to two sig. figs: -0.017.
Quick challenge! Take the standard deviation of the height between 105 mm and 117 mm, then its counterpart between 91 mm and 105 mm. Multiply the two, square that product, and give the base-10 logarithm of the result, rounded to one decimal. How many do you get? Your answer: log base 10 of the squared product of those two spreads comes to 2.4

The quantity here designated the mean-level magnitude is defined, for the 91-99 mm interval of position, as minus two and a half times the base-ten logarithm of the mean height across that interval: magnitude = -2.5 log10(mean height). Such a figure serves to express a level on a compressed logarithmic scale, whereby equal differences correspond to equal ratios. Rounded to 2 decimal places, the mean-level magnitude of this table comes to -4.37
